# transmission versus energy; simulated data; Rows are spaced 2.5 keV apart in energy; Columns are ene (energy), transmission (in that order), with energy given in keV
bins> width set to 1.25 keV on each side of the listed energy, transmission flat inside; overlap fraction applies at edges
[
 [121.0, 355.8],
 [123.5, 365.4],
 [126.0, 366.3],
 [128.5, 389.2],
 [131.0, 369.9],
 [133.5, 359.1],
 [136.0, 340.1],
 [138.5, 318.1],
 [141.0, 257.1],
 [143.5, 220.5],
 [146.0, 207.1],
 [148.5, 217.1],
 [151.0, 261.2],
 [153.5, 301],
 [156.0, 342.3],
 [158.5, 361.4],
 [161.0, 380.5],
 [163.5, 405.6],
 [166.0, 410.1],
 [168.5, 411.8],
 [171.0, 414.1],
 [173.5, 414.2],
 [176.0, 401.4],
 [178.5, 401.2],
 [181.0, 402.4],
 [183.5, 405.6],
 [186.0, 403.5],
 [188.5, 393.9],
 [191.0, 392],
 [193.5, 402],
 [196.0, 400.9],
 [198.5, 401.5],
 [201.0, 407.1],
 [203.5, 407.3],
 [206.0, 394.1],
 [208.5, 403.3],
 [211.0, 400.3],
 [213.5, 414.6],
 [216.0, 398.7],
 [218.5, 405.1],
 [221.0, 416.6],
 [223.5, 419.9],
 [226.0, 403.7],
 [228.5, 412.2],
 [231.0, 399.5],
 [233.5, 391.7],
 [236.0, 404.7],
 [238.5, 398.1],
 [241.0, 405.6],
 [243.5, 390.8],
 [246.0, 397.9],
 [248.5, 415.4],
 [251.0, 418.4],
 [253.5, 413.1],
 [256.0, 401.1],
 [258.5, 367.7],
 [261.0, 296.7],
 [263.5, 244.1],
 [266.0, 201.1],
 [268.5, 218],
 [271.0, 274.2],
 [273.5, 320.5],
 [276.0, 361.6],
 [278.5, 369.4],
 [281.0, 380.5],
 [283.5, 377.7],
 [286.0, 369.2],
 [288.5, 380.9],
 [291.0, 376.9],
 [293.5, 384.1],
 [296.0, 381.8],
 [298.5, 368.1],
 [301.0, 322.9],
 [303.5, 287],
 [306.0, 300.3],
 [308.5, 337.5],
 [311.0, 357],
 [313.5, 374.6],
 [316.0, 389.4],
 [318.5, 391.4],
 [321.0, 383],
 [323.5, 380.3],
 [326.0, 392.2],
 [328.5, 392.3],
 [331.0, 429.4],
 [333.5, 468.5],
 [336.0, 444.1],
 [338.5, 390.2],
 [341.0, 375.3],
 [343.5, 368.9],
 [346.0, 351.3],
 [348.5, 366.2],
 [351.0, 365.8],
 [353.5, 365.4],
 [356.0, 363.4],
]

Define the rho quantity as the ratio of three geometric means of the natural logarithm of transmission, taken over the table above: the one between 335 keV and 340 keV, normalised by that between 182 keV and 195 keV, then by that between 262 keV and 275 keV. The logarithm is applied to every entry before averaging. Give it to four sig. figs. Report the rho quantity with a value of 0.1827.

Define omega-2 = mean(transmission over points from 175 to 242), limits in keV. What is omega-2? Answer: 403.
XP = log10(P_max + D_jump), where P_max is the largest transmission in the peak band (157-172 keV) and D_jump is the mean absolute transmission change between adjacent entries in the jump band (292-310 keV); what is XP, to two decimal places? 2.64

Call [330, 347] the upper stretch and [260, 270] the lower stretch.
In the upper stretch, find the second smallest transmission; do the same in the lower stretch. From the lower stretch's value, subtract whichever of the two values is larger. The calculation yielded -151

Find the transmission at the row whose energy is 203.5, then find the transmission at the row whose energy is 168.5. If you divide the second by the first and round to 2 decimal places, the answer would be 1.01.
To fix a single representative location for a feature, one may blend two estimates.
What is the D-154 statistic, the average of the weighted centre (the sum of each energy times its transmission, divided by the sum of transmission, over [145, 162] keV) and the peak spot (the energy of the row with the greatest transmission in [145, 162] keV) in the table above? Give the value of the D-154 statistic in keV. 157.8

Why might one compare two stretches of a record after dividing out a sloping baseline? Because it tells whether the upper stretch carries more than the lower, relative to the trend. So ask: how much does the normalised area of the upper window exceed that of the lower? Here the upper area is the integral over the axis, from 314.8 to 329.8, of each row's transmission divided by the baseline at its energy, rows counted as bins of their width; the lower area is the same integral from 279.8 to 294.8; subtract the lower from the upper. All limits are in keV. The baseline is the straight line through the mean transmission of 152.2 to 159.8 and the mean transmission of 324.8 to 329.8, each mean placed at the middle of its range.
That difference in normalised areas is 0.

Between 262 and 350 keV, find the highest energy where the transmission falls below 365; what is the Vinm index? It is 346.0 keV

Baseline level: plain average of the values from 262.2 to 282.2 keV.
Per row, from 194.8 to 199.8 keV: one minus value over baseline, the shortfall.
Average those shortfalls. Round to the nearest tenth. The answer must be -0.4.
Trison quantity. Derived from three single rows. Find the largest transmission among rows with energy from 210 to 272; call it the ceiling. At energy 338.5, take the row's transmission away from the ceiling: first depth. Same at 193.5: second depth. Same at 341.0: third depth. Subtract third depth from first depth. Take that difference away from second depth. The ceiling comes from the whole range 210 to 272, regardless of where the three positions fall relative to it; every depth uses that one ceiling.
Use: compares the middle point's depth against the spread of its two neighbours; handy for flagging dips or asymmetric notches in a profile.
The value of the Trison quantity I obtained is 33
